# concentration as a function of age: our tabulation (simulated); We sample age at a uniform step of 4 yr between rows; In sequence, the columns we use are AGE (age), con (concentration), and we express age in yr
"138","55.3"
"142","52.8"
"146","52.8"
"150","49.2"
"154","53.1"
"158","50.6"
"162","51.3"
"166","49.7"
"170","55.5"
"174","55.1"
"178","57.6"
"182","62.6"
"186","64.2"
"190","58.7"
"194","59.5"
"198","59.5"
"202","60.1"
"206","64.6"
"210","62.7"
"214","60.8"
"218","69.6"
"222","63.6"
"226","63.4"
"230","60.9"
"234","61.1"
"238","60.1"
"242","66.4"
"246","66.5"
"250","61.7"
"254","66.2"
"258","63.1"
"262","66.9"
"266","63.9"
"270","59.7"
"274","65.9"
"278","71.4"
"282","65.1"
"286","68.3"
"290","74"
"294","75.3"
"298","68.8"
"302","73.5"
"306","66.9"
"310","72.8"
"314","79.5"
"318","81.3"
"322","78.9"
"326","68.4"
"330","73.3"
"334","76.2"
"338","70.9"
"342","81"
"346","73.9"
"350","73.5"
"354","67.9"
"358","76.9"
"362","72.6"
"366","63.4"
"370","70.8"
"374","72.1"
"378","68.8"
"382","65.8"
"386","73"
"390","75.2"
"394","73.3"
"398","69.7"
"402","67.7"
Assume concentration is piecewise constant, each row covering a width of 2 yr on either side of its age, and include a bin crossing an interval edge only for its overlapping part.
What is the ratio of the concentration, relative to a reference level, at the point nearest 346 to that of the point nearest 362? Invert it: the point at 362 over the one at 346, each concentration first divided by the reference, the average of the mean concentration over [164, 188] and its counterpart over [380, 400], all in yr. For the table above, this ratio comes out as 0.98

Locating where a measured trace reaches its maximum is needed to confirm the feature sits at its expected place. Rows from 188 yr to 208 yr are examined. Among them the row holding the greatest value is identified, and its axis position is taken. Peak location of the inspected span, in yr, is 206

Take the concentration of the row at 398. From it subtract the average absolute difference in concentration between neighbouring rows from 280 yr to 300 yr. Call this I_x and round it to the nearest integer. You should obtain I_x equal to 66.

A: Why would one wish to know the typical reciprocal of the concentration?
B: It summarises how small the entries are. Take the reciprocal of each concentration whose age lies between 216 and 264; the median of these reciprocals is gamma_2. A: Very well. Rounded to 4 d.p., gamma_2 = 0.0157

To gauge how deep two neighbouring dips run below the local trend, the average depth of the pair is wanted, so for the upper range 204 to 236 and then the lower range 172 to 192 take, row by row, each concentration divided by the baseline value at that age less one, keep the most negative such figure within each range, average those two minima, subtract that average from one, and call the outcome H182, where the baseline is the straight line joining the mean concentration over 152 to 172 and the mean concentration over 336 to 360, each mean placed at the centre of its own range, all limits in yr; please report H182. 0.98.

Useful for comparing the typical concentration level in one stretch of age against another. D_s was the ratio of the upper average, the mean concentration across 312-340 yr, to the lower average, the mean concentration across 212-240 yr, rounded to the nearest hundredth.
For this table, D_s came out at 1.20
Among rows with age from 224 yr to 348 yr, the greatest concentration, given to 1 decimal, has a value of 81.3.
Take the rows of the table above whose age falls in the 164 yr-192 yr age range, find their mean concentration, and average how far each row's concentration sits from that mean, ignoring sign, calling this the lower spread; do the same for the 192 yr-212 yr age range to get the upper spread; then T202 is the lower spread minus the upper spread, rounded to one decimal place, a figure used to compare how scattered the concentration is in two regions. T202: 1.7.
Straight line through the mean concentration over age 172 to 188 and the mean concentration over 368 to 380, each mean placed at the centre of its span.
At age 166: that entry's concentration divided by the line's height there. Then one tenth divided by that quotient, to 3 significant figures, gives 0.119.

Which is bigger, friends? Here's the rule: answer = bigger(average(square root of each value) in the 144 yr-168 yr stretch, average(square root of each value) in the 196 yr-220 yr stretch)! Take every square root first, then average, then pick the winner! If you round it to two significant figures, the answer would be 7.9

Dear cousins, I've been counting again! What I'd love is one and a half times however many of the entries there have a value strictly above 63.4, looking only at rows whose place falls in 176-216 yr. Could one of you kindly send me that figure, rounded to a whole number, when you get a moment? 3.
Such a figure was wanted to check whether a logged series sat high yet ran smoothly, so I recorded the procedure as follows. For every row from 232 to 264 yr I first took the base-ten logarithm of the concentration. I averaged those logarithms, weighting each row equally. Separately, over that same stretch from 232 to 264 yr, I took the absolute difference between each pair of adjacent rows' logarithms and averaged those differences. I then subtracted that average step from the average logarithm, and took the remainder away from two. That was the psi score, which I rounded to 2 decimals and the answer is 0.22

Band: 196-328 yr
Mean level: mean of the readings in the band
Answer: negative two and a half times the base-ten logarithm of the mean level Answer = -4.57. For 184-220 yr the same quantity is -4.48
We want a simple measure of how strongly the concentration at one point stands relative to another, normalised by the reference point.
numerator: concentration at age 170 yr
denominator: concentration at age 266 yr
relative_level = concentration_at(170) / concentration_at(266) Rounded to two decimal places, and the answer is 0.87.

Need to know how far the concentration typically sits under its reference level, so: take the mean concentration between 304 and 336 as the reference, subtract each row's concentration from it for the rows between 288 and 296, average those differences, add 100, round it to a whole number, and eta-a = 100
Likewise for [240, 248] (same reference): 108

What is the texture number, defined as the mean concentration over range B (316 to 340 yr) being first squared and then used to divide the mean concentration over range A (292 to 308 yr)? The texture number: 0.013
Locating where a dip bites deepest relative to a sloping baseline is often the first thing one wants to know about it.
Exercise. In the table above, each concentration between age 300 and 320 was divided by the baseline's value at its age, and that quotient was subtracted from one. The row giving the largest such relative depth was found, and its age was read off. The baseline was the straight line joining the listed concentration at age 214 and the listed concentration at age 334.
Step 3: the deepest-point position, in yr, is 306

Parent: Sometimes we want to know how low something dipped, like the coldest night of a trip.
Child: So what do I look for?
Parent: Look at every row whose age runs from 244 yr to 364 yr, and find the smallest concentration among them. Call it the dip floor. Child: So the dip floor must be 59.7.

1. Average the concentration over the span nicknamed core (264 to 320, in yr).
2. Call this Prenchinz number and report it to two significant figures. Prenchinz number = 70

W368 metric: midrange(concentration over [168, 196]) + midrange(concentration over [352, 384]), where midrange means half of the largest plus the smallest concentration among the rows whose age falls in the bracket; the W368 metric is 130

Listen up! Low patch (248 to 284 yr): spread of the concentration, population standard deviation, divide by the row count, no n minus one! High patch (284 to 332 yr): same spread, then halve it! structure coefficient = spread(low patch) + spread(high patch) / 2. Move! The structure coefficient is 5.4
